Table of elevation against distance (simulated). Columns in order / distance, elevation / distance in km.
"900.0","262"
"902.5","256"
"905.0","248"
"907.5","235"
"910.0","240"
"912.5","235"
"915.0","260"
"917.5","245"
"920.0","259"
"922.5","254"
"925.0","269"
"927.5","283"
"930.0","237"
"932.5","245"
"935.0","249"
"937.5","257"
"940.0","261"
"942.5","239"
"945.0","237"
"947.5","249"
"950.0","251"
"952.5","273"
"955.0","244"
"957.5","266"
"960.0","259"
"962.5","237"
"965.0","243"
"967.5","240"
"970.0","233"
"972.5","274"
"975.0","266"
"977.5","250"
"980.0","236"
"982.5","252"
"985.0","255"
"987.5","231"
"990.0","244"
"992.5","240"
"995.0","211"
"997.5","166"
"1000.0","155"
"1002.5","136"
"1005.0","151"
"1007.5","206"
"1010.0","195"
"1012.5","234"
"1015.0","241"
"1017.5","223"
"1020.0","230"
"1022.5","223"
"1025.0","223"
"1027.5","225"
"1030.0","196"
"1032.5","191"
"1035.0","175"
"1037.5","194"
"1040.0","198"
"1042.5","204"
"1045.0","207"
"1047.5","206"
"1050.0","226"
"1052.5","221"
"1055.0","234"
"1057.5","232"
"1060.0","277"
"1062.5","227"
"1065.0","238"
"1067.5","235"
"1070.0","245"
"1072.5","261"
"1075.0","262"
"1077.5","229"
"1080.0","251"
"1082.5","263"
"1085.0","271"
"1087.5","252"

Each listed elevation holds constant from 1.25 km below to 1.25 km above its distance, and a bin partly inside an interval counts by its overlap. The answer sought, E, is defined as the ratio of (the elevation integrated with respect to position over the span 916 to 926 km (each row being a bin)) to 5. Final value 513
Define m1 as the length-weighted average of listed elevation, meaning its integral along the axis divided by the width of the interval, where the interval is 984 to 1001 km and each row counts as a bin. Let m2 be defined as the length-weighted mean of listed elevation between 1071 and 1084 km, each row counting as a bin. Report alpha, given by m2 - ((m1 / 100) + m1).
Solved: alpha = 36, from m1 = 215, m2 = 253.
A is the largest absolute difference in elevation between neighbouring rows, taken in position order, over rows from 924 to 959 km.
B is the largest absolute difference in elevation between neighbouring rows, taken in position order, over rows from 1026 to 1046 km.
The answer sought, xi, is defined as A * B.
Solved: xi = 1334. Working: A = 46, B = 29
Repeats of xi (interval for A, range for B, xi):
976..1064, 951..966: 1595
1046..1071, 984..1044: 2750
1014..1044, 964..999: 1305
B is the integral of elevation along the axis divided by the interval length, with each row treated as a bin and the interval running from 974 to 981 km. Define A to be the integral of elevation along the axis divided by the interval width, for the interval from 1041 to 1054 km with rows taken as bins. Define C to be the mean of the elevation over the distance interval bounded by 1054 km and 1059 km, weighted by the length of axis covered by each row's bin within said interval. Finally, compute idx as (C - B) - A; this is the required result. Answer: -228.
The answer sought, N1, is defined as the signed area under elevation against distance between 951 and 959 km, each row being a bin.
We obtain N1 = 2085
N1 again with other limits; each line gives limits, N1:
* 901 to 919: 4428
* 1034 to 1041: 1324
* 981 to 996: 3589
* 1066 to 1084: 4492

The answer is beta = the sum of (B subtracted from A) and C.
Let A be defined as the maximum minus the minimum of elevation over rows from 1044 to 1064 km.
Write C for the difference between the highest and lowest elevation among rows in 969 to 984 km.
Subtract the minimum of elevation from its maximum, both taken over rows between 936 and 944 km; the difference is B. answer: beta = 90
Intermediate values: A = 71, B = 22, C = 41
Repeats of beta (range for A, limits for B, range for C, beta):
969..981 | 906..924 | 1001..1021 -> 121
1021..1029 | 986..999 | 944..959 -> -40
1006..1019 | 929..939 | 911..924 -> 51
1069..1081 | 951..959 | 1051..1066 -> 60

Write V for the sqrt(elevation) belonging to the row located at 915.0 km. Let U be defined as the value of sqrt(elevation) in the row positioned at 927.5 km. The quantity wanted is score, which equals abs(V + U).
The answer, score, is 32.9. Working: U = 16.8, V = 16.1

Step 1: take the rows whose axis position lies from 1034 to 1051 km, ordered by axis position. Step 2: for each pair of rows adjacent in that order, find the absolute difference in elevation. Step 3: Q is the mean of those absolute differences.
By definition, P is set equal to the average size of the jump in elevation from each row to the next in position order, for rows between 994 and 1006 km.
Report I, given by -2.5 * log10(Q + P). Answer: -3.74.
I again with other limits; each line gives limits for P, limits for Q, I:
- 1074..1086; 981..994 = -3.68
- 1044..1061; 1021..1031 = -3.48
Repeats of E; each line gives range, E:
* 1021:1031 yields 435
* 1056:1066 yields 487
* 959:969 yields 488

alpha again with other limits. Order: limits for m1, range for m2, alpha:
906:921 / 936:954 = 4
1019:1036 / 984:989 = 31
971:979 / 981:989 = -19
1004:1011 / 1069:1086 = 68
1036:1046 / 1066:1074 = 45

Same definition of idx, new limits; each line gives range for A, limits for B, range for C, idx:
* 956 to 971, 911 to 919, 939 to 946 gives -248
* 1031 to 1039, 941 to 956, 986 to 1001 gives -227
